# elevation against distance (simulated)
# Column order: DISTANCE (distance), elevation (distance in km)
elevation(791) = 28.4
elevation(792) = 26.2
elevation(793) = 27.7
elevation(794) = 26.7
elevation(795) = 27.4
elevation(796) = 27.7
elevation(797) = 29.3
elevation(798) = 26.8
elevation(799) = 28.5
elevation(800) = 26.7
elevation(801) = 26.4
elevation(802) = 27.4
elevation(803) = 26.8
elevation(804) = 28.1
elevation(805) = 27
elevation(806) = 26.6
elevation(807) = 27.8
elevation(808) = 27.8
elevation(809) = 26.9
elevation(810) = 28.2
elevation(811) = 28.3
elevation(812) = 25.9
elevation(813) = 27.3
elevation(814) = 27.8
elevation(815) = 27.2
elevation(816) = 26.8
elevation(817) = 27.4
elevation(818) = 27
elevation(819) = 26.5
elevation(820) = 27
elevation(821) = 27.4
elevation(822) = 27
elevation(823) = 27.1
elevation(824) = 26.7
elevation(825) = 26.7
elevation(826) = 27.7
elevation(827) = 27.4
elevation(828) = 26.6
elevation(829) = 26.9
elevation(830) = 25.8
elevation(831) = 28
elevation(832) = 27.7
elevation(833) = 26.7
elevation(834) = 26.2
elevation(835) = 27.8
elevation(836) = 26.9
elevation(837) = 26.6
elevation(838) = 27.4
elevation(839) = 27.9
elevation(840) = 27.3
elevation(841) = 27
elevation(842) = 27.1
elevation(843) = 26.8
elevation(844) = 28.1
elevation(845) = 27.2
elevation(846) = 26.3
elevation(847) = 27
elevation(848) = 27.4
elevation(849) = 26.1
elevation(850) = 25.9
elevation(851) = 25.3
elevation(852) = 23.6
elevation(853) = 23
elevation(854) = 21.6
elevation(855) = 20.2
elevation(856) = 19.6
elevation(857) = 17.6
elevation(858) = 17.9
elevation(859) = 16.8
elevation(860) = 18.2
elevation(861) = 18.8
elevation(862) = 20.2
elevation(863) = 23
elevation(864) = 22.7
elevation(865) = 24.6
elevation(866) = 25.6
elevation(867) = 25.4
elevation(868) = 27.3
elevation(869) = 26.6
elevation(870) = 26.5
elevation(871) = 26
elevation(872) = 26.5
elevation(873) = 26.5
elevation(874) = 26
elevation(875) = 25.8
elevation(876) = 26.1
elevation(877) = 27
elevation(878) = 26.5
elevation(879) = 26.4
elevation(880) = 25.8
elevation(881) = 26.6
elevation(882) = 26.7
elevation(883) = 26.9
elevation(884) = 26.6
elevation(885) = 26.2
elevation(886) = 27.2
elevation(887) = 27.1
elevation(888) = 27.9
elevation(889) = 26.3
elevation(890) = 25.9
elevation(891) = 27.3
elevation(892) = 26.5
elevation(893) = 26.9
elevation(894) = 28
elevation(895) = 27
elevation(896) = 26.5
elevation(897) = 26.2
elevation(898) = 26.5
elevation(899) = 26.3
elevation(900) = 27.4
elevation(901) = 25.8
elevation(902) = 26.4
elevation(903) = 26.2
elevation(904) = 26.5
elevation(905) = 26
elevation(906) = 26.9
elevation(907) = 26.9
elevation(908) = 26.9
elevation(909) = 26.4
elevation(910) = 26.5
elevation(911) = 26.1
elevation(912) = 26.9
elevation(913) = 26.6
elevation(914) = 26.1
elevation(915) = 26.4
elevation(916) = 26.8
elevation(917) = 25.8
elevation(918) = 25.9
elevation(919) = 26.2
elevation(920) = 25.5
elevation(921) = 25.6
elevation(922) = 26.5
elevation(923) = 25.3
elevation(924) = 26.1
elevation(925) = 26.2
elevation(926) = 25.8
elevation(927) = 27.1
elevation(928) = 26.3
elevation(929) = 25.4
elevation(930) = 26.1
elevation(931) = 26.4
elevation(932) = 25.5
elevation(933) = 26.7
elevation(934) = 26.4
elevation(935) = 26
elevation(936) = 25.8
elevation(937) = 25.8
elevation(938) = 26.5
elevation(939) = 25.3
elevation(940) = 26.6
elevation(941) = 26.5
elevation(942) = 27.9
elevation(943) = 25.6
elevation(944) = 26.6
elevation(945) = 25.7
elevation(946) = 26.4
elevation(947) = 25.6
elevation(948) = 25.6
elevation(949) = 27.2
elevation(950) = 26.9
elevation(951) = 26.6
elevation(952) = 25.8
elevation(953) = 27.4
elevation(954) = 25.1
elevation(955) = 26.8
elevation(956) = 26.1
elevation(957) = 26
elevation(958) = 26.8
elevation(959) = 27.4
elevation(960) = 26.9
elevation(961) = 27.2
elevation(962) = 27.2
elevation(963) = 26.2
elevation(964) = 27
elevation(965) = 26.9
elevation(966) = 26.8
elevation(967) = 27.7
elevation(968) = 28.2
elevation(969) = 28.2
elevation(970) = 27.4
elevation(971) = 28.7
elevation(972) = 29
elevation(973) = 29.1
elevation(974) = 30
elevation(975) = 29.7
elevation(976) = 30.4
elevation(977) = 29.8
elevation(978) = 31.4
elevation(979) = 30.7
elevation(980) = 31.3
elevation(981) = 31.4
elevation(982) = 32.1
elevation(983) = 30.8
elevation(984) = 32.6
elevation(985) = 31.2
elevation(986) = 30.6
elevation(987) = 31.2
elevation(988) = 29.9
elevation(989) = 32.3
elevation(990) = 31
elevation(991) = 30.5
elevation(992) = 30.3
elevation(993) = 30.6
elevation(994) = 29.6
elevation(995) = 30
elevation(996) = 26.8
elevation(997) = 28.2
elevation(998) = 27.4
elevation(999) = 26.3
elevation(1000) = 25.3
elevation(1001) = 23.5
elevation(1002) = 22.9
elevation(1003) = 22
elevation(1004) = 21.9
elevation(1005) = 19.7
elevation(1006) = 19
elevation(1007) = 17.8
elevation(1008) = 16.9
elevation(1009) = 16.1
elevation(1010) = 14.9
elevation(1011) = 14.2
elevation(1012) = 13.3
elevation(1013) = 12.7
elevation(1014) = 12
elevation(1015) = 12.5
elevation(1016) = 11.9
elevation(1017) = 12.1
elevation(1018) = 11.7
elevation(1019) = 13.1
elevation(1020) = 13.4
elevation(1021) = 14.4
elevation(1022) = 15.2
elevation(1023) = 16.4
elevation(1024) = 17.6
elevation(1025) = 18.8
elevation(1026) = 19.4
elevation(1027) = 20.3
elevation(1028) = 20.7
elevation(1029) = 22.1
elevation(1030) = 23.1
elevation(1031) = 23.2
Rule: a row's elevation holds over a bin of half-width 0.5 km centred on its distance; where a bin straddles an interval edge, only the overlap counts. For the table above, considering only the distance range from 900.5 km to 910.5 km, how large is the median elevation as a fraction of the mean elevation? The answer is 1.00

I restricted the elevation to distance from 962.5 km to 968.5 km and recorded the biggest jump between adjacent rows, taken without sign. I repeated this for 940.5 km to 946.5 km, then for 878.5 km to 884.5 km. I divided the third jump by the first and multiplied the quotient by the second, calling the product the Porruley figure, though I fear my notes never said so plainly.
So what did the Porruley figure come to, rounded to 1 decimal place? 2.0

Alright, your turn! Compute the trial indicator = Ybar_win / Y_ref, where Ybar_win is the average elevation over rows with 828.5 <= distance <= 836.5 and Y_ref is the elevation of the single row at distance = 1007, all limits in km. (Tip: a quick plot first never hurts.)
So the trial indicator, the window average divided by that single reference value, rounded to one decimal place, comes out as 1.5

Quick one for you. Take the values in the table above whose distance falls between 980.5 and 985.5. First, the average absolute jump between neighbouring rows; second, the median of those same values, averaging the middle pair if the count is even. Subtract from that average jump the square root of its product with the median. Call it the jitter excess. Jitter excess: -5.1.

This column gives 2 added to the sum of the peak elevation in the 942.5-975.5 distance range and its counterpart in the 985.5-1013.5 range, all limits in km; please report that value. 64.3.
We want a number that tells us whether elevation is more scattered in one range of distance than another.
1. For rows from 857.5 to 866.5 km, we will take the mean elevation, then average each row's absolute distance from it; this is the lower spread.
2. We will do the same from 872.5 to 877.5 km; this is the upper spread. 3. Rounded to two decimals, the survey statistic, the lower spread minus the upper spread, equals 2.39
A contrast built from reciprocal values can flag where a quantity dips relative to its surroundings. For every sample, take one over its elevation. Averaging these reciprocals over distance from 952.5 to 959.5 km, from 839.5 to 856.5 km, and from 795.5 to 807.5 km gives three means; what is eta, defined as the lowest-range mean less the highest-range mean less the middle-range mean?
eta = -0.041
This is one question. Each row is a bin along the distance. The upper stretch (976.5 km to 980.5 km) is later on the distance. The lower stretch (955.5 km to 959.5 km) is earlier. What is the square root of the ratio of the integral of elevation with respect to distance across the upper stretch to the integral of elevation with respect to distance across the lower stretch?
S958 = 1.08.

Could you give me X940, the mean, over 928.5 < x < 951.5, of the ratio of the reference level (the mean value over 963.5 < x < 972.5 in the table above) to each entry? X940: 1.06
